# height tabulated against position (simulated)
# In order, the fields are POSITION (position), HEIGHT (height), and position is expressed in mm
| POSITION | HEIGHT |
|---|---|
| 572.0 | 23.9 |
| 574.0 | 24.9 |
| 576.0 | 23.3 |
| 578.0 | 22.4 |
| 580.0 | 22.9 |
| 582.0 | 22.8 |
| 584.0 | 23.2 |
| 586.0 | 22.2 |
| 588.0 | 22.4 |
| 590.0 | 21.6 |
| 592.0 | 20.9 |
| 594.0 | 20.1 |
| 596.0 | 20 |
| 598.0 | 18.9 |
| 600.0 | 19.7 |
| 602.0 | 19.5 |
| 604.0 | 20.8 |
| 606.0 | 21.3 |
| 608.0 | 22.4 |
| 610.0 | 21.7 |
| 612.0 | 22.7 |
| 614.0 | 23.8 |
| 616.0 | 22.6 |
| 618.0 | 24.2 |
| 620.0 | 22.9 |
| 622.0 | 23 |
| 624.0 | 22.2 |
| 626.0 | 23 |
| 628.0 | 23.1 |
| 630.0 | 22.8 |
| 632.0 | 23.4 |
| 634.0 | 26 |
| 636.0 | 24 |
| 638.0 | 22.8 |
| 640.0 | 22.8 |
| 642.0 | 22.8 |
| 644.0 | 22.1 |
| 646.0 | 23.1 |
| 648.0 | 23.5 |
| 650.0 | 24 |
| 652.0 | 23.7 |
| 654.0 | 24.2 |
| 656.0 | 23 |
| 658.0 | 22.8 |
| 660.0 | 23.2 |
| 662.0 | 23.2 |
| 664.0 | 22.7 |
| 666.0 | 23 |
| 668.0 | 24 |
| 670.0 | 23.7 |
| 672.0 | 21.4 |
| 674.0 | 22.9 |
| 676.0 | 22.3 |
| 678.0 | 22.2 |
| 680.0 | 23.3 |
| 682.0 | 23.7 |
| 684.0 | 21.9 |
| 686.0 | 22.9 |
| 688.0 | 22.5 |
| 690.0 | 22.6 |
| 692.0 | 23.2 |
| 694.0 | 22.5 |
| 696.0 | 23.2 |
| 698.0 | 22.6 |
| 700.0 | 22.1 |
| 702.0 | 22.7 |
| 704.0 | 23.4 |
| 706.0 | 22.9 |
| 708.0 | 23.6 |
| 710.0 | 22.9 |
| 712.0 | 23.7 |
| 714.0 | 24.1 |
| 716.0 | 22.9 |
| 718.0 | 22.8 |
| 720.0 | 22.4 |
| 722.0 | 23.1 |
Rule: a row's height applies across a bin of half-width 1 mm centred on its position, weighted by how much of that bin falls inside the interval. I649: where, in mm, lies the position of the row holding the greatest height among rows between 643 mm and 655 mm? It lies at 654.0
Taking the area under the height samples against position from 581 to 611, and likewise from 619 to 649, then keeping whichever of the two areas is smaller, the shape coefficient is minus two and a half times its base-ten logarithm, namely -7.01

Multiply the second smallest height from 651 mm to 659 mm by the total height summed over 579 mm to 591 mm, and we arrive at 3107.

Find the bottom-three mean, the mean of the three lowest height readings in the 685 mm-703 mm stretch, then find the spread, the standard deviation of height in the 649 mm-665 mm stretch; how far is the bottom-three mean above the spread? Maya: 21.8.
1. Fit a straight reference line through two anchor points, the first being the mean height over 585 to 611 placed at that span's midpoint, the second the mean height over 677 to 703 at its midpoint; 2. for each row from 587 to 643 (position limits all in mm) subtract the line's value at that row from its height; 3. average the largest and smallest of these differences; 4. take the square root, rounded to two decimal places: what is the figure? 1.10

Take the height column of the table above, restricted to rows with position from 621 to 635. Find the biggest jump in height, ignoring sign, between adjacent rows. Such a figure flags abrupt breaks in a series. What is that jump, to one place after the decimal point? 2.6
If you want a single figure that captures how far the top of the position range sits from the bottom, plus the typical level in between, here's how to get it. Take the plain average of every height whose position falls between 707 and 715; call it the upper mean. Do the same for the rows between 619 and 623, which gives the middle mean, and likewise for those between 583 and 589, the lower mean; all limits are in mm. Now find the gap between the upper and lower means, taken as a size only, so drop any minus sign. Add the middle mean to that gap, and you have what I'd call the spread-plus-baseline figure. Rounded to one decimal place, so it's 23.9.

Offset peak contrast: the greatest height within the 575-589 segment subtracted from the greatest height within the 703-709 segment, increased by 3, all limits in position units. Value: 3.3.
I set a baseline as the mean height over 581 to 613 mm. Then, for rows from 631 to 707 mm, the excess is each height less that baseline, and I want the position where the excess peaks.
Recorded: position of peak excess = 634.0 mm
